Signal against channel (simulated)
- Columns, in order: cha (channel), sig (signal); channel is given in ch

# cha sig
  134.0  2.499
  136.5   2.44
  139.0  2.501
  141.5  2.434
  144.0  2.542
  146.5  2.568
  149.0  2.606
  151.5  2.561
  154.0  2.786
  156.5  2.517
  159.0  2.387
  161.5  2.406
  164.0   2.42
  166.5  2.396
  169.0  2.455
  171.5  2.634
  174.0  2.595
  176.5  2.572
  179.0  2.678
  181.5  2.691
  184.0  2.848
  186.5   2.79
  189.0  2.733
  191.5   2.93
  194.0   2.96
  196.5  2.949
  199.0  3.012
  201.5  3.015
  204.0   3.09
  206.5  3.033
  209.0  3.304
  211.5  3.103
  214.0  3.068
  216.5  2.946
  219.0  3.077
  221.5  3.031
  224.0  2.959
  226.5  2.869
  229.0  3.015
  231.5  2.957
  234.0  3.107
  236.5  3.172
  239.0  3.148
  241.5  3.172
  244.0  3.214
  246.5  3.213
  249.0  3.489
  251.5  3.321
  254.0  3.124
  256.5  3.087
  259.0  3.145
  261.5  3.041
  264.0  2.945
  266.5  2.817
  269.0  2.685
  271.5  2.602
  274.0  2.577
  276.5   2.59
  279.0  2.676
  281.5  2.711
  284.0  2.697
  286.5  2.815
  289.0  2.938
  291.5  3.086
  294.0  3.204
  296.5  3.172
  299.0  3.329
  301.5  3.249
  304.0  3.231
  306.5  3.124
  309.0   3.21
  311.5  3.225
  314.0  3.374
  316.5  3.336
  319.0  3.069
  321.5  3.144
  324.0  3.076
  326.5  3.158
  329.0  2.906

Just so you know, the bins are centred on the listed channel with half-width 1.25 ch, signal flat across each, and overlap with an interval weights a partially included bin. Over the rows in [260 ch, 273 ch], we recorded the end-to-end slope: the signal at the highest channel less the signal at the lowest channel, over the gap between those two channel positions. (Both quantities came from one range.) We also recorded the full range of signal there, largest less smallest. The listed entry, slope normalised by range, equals -0.10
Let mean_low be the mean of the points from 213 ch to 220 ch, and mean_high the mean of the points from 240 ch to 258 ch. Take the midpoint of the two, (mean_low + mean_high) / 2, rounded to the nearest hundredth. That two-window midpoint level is 3.13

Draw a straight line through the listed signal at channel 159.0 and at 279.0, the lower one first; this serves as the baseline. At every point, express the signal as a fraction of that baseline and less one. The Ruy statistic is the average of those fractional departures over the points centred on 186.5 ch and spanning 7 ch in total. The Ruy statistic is 0.137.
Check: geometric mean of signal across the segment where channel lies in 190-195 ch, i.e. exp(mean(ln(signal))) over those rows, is 2.94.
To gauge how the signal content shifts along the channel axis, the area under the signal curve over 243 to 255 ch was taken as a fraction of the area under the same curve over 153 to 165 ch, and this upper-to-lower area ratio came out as 1.31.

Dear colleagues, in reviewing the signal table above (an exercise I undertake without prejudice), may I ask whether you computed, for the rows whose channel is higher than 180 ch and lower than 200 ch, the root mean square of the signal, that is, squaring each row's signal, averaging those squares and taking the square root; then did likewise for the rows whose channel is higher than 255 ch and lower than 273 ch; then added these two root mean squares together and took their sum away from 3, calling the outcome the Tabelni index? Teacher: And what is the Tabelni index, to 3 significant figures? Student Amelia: -2.78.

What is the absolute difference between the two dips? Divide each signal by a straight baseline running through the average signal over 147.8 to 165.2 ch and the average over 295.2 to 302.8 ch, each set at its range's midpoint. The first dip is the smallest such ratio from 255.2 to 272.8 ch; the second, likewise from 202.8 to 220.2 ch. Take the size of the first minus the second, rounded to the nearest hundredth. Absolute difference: 0.20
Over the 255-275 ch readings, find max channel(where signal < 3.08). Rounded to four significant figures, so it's 274.0 ch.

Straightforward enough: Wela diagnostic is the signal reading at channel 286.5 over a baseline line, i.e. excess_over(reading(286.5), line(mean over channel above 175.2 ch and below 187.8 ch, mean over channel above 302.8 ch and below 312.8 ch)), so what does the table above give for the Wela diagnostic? -0.30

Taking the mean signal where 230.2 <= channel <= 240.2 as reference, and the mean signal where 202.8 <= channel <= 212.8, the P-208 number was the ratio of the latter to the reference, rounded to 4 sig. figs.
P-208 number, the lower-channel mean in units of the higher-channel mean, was 1.012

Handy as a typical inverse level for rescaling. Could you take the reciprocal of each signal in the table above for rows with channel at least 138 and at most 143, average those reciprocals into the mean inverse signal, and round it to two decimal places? 0.41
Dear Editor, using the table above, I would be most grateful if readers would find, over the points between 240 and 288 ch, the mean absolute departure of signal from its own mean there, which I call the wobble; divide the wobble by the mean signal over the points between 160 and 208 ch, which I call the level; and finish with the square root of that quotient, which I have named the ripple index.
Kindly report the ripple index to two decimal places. 0.30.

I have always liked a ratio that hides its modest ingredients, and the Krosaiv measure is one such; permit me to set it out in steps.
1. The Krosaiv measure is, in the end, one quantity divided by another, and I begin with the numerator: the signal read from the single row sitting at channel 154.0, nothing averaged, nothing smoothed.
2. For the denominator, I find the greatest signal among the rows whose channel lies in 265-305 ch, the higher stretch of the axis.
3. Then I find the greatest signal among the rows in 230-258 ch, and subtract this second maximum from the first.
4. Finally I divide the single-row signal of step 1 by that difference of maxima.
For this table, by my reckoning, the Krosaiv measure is -17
